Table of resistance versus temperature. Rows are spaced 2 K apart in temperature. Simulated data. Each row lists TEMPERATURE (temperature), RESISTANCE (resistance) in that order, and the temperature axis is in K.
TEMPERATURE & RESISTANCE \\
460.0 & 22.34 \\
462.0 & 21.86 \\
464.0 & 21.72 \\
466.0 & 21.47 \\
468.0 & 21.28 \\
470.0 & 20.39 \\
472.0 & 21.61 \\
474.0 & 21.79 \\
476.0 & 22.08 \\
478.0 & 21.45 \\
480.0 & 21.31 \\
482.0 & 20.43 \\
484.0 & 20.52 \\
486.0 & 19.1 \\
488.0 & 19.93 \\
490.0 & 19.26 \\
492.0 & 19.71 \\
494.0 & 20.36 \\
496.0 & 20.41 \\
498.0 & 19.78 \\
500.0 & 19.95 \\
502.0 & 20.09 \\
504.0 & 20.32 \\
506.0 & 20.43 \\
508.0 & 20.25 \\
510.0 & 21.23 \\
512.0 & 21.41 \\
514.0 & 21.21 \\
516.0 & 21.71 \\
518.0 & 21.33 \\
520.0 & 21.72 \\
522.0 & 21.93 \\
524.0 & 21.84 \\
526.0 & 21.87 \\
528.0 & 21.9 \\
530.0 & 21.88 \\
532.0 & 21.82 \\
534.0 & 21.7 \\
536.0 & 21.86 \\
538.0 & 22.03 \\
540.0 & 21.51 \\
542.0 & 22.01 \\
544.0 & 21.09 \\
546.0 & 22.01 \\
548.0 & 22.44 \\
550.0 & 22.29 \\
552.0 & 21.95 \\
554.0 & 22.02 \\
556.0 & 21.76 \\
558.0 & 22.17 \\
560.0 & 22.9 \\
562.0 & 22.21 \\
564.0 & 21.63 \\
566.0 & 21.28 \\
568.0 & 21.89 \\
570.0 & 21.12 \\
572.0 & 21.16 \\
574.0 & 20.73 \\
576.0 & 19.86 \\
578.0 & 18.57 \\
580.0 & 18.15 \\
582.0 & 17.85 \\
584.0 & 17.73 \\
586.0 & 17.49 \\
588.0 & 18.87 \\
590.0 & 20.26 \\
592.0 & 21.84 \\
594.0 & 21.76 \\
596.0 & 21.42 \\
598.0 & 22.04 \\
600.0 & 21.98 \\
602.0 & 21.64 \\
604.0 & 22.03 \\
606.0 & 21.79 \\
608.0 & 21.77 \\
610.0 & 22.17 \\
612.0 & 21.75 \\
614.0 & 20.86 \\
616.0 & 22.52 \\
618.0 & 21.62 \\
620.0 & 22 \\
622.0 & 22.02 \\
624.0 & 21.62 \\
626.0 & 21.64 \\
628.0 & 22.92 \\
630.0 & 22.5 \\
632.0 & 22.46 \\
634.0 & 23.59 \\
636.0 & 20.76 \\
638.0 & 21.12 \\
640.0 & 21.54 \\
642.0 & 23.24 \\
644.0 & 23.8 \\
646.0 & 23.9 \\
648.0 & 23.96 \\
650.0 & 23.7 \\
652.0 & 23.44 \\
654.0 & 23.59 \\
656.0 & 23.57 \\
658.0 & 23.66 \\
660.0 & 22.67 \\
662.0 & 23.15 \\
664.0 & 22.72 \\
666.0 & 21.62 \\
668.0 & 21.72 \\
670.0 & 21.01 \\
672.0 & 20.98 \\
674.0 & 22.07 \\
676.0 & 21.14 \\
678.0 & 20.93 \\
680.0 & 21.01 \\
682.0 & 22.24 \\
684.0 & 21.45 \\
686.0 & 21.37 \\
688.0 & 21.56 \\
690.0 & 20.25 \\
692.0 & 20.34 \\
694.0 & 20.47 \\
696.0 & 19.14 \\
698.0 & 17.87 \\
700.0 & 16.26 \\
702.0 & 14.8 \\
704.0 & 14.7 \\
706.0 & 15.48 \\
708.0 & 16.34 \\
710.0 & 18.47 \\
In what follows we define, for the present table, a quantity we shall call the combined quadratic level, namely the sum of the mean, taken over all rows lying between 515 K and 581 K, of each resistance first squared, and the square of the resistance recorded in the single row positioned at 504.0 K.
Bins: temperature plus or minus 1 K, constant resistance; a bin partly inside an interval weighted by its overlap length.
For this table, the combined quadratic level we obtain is 877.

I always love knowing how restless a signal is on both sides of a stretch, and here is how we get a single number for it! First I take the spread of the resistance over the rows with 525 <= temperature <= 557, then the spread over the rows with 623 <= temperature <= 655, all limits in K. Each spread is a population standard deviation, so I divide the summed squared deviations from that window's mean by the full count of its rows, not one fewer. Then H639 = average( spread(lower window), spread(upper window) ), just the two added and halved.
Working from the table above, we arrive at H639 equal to 0.7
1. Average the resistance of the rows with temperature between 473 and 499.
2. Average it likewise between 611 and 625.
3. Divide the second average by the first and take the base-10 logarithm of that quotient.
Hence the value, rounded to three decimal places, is 0.027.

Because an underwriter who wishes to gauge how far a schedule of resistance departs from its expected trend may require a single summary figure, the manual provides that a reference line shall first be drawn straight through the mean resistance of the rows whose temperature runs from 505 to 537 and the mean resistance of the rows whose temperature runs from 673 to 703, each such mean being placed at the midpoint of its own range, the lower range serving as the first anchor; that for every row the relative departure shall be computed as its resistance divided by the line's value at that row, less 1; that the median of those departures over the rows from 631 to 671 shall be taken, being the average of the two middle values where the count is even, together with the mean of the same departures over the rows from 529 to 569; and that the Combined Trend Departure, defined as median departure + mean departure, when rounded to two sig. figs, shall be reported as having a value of 0.17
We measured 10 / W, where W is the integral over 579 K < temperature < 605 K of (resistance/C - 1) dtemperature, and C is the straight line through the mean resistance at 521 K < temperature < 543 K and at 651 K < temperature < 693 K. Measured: -5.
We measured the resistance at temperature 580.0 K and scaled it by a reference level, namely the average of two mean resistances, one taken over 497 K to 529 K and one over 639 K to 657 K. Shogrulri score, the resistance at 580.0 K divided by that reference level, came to 0.82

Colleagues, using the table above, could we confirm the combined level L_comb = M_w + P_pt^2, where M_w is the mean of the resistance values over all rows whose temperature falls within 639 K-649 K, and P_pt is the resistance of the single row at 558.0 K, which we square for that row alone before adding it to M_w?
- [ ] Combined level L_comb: 515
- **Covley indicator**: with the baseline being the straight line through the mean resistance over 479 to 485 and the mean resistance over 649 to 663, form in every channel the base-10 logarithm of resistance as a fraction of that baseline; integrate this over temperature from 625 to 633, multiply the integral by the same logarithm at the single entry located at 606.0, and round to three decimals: 0.002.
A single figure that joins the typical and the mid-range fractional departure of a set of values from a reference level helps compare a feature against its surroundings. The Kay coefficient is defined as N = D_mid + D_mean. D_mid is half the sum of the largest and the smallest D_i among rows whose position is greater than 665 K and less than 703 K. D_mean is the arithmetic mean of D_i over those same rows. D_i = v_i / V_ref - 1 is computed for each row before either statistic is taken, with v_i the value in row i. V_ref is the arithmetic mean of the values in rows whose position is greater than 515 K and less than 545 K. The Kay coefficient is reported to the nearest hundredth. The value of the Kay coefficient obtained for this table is -0.21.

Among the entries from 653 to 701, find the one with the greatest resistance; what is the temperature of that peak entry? 658.0 K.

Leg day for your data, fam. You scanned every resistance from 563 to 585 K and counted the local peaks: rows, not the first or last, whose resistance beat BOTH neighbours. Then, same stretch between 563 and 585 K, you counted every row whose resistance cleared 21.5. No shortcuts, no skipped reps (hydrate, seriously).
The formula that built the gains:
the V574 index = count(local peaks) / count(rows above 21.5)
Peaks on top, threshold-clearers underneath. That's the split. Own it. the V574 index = 1.0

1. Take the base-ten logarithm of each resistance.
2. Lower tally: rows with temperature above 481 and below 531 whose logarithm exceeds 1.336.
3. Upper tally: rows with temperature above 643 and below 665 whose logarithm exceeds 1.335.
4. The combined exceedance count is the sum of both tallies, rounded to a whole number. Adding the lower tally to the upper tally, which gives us 18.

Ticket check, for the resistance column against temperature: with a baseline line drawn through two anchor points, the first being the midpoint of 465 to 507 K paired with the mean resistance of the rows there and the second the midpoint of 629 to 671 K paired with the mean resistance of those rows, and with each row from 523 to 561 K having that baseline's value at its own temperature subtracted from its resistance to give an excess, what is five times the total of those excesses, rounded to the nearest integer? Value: 61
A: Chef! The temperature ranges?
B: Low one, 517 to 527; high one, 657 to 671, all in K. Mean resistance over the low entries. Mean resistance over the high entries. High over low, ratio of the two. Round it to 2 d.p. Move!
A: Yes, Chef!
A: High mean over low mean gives 1.03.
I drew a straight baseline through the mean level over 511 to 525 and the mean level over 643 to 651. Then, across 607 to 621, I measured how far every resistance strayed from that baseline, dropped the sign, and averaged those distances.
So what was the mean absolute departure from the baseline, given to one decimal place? 1.5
